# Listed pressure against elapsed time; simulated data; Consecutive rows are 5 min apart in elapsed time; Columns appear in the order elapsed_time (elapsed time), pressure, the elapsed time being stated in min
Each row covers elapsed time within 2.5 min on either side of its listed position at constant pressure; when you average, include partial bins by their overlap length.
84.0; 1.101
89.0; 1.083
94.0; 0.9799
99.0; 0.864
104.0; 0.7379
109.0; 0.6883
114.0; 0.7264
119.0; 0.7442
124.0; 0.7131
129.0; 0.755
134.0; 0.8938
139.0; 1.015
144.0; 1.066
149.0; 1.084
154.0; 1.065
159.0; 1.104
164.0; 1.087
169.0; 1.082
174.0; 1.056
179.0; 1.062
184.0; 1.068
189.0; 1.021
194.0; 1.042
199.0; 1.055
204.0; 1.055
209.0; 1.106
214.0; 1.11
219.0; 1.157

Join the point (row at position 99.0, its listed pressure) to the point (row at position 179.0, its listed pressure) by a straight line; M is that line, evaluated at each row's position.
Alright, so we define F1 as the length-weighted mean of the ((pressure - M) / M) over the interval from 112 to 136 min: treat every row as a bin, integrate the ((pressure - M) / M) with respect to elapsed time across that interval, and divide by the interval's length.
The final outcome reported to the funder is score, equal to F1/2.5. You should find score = -0.070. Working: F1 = -0.175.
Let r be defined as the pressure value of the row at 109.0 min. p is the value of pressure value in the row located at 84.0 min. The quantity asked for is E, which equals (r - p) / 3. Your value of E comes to -0.14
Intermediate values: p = 1.101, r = 0.6883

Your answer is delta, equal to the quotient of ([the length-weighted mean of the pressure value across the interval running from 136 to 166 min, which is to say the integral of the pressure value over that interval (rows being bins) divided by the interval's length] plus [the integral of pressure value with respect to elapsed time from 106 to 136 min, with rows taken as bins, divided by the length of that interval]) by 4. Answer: 0.45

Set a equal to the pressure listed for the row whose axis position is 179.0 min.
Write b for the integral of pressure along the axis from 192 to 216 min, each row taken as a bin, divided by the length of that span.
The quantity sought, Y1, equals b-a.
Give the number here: 0.01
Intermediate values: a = 1.062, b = 1.07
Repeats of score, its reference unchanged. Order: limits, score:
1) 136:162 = 0.031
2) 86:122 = -0.017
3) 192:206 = -0.022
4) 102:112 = -0.077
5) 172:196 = -0.009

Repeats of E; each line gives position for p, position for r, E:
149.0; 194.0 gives -0.01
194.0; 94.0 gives -0.02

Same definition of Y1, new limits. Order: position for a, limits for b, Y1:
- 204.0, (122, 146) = -0.17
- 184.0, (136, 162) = 0.00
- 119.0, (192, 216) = 0.33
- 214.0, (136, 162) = -0.05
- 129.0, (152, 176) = 0.32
